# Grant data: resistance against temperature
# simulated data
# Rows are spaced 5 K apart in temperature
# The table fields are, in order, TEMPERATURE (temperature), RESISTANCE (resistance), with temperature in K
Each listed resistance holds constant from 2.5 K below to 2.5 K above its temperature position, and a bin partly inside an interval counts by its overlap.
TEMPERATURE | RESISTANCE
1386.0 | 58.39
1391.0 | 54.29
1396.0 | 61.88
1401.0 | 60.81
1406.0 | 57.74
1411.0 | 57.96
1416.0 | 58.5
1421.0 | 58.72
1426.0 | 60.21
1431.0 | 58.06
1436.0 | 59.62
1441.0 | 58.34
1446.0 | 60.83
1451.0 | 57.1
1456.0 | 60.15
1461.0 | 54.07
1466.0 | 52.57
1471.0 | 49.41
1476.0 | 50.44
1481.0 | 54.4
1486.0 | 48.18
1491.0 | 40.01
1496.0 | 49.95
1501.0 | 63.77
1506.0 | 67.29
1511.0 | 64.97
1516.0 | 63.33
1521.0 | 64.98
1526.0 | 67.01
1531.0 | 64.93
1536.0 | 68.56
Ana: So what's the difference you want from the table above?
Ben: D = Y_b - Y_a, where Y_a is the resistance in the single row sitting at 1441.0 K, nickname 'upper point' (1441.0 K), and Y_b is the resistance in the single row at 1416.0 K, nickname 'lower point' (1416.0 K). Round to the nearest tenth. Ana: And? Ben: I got 0.2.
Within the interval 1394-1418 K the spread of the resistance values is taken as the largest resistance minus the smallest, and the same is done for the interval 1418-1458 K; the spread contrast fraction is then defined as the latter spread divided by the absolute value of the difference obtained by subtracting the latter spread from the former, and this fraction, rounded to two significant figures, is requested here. 9.1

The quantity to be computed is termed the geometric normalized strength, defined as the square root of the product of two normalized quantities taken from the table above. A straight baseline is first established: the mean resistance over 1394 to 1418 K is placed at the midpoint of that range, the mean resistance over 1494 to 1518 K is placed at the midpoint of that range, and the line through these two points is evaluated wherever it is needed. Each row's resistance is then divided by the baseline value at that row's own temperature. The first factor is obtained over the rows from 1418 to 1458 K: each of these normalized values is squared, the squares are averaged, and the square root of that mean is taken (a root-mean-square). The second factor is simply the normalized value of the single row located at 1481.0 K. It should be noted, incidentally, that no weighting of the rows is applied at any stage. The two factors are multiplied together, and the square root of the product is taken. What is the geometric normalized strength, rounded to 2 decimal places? 0.93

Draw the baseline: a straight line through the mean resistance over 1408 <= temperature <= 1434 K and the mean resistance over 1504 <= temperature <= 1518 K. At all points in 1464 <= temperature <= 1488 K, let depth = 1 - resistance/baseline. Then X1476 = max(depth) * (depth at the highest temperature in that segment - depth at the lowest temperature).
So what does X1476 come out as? 0.021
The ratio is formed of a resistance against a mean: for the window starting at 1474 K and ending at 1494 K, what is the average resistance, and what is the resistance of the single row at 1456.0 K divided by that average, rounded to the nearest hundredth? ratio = 1.25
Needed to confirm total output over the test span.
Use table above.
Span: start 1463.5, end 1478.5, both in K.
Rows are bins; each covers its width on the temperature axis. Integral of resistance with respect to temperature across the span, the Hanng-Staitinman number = 762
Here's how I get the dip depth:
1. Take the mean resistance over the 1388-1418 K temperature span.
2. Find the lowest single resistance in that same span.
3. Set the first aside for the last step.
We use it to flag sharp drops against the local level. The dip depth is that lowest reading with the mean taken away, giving -4.2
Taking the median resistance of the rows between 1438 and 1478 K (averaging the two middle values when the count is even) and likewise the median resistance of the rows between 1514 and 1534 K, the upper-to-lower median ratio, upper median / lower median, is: 1.17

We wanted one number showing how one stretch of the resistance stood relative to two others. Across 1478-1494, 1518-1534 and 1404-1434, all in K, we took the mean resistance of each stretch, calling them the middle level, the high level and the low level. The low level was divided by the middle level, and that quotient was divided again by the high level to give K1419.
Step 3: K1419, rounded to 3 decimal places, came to 0.019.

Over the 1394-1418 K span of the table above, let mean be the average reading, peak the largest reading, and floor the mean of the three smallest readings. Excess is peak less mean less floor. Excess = -56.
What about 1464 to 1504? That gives -33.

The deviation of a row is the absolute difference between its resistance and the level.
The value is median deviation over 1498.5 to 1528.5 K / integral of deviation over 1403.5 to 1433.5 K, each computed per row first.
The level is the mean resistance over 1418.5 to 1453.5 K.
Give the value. 0.23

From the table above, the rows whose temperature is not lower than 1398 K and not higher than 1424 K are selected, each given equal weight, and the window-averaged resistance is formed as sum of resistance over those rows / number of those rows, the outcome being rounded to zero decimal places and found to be 59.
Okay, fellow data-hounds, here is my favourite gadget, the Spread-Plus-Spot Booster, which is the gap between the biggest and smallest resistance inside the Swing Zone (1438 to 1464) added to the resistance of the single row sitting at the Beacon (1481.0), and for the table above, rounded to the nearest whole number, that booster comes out 61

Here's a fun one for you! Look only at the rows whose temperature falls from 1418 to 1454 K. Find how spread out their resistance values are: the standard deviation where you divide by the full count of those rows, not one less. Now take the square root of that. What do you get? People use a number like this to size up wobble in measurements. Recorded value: 1.10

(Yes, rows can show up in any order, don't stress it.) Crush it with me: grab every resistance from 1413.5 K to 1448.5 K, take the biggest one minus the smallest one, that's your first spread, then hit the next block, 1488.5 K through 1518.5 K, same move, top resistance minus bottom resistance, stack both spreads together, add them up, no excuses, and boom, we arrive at 30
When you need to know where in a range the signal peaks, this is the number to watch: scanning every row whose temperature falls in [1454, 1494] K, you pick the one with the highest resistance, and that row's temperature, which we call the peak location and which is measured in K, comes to 1456.0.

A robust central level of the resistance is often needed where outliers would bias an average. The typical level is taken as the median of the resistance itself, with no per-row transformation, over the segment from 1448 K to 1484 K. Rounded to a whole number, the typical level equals 54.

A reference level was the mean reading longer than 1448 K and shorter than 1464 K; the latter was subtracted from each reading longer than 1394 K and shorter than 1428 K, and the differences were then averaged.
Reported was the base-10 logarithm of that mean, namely 0.36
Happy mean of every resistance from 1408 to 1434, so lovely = 58.7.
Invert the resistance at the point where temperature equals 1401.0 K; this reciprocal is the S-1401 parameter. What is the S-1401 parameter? 0.0164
